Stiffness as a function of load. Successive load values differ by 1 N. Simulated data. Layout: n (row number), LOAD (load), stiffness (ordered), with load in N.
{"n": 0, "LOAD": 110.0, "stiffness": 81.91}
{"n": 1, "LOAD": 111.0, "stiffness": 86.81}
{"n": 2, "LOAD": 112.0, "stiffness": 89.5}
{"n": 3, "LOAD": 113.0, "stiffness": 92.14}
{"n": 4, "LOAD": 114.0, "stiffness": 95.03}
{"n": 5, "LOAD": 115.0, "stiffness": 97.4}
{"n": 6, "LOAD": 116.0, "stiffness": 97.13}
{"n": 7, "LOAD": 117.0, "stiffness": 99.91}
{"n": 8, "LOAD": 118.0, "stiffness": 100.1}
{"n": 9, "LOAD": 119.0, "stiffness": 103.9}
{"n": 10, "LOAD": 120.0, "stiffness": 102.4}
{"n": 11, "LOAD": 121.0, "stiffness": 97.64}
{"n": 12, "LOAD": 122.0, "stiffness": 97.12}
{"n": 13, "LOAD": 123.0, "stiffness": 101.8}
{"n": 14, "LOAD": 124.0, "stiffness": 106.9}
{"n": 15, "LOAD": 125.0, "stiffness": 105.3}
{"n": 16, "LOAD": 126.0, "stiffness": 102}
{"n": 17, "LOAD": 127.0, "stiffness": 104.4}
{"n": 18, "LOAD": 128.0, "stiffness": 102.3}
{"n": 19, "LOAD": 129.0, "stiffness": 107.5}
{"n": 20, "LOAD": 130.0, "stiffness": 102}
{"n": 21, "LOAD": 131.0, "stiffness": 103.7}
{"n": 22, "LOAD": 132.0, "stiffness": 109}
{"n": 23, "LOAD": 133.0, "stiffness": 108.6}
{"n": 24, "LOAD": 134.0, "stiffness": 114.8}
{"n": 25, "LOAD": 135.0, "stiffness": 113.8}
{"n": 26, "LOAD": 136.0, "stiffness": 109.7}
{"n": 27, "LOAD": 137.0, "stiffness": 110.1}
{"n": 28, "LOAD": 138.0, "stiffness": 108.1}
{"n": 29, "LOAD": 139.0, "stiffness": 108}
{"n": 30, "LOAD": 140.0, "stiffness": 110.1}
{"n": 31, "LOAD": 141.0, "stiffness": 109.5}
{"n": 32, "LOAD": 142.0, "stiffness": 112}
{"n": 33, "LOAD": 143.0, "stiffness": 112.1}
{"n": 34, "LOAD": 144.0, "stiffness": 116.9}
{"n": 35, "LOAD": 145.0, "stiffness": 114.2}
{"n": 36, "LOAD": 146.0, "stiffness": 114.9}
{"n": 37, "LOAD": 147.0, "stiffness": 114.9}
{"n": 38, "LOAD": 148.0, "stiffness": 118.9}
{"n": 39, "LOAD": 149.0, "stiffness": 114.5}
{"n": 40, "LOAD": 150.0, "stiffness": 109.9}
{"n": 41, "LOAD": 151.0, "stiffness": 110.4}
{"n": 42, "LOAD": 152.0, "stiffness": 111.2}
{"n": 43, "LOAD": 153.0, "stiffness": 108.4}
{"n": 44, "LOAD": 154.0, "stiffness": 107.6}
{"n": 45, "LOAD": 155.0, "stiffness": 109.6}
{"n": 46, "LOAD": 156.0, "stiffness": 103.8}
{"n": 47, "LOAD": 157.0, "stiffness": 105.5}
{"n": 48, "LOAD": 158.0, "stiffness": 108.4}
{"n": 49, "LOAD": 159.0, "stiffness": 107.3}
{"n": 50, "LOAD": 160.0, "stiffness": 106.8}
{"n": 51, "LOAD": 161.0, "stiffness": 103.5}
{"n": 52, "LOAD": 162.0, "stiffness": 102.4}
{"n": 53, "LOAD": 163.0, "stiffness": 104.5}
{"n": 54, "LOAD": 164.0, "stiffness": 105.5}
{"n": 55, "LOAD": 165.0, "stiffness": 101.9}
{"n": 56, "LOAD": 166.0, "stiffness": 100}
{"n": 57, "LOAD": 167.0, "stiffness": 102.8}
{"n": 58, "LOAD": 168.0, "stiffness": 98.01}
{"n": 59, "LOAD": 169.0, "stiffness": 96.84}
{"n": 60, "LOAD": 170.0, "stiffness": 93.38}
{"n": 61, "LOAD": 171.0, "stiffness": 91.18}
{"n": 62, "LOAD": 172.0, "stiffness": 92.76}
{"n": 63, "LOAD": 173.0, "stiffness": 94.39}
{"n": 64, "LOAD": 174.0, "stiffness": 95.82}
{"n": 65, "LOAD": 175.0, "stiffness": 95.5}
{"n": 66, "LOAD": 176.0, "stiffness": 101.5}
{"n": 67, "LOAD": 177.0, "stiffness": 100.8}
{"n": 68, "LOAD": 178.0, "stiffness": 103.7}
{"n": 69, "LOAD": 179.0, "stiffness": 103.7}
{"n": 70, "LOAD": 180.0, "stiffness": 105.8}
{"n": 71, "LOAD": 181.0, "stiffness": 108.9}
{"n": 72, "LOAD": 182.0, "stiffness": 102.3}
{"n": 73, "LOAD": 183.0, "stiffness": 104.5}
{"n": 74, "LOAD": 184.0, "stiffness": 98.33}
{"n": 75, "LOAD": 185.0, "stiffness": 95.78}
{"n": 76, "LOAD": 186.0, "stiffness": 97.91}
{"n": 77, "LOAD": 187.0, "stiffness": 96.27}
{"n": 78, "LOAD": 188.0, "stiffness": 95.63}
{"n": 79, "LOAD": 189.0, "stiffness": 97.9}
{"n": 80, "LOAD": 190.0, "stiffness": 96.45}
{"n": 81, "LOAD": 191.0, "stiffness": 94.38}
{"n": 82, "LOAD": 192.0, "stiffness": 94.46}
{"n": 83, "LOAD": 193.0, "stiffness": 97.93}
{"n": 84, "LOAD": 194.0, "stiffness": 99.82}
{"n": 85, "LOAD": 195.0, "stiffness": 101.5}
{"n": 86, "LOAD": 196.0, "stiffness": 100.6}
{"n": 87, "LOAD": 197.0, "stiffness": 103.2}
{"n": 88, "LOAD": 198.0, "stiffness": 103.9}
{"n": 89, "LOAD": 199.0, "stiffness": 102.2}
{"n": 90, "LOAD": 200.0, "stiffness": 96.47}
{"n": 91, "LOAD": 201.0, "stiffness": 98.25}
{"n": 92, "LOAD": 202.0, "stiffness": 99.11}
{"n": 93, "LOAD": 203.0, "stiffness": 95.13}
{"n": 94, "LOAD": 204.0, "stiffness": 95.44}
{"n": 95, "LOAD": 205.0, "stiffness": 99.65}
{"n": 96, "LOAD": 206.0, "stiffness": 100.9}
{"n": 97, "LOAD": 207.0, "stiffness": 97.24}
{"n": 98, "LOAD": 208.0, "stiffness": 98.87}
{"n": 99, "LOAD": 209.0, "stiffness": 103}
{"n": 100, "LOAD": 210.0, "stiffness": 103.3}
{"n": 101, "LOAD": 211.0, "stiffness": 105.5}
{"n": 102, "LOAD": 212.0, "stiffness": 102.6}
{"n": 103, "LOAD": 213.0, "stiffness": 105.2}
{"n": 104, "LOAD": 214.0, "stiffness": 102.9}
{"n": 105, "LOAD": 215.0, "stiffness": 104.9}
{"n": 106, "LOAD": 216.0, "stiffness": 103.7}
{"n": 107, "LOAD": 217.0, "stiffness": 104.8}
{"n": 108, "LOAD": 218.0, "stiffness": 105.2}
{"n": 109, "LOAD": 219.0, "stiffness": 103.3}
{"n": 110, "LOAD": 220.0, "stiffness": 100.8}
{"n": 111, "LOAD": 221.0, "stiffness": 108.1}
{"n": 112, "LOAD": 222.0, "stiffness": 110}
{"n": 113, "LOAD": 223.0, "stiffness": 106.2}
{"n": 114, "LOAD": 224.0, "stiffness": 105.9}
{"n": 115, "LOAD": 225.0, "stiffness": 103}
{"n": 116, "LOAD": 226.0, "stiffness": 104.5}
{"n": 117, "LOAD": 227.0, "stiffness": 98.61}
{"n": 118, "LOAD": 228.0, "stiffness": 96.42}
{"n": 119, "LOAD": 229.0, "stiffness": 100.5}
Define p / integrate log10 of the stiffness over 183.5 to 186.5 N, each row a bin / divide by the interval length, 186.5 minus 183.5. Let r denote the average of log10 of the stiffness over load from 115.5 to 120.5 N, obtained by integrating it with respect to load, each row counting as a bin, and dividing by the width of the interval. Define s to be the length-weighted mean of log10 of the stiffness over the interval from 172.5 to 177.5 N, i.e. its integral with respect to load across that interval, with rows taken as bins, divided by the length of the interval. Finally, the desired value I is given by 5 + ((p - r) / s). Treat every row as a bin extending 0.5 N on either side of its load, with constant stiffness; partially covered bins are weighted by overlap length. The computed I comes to 4.99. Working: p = 1.99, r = 2.00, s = 1.99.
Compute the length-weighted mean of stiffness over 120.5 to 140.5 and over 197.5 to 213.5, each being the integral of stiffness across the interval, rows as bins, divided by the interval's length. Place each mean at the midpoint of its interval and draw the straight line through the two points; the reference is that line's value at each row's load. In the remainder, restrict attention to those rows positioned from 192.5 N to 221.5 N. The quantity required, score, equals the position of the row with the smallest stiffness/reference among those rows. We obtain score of 203.0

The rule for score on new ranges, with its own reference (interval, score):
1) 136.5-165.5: 165.0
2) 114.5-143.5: 116.0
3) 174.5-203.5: 175.0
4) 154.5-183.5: 171.0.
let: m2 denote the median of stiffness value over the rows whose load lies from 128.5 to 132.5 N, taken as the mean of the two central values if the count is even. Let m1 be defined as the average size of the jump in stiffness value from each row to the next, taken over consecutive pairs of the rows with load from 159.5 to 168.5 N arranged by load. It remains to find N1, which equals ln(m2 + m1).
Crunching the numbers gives 4.68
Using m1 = 2.6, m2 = 106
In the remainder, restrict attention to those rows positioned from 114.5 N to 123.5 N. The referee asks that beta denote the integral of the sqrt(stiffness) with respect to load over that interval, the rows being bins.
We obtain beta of 90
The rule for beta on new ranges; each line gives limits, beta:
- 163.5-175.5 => 118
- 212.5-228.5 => 163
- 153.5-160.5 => 72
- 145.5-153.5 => 85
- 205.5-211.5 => 60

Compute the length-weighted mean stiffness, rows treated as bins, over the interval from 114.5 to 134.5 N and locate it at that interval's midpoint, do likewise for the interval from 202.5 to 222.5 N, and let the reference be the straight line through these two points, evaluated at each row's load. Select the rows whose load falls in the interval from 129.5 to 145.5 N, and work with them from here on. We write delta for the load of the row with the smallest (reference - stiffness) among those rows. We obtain 144.0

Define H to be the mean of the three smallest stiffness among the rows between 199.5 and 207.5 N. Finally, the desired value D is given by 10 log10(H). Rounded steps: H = 96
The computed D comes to 19.8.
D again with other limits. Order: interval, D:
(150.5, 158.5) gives 20.2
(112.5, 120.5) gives 19.8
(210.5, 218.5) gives 20.1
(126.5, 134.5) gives 20.1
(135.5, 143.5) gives 20.4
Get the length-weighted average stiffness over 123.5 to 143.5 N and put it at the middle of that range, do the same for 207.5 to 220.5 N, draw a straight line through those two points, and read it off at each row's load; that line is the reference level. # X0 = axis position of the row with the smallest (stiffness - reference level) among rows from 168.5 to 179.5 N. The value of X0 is 171.0 N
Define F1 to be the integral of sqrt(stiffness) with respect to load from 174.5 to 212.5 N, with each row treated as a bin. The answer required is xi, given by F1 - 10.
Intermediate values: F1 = 380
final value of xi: 370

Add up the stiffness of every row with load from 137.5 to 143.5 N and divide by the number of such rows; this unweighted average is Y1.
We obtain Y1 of 110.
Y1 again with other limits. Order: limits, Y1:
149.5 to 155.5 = 110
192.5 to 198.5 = 101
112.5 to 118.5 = 97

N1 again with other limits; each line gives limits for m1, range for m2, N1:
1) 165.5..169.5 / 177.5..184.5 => 4.67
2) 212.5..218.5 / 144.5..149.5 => 4.76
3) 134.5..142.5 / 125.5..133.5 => 4.66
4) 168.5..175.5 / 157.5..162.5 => 4.69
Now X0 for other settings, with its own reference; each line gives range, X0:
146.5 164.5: 162.0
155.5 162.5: 162.0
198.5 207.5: 203.0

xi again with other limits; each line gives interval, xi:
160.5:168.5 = 71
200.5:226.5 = 253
